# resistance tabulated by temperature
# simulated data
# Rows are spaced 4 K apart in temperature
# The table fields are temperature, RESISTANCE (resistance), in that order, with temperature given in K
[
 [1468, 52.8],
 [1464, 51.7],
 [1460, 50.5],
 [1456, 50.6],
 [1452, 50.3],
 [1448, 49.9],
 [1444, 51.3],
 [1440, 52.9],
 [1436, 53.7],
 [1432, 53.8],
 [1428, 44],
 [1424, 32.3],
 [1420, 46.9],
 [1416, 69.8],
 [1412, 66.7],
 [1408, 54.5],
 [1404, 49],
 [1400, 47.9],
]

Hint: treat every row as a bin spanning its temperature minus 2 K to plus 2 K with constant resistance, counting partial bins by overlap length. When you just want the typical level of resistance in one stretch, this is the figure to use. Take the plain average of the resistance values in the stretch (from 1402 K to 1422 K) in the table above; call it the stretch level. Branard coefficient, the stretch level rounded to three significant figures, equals 57.4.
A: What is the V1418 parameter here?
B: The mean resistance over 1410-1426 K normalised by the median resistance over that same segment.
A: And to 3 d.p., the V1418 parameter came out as 0.949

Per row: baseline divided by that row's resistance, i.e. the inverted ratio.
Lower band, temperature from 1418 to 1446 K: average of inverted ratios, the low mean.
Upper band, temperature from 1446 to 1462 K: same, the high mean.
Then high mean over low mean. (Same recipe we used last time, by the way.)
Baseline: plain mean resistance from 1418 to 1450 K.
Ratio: 0.92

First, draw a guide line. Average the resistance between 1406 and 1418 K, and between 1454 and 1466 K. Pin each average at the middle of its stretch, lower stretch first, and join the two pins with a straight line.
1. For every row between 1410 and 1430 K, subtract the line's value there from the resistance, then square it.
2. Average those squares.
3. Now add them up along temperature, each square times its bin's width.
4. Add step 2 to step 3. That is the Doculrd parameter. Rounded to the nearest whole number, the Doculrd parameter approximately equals 5492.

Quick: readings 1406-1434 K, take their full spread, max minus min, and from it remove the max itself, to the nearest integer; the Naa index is -32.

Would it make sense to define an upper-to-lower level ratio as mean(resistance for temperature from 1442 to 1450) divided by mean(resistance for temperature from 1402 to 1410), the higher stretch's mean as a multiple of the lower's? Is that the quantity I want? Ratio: 0.98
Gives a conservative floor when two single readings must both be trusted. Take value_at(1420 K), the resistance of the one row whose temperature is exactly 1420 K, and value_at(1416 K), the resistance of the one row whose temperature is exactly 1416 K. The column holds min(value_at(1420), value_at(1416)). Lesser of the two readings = 47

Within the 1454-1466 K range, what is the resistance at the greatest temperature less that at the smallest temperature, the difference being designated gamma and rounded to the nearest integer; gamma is 1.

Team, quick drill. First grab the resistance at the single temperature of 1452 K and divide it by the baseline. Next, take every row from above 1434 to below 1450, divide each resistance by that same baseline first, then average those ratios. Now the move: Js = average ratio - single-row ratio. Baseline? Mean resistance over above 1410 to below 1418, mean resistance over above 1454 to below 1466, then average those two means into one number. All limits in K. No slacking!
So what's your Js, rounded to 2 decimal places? 0.03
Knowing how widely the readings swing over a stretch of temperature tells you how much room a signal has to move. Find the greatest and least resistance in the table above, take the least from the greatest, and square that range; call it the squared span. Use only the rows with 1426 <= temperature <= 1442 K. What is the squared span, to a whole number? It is 96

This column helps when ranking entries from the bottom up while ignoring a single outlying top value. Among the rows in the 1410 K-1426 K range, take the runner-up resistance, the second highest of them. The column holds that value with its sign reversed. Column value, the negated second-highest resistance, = -66.7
